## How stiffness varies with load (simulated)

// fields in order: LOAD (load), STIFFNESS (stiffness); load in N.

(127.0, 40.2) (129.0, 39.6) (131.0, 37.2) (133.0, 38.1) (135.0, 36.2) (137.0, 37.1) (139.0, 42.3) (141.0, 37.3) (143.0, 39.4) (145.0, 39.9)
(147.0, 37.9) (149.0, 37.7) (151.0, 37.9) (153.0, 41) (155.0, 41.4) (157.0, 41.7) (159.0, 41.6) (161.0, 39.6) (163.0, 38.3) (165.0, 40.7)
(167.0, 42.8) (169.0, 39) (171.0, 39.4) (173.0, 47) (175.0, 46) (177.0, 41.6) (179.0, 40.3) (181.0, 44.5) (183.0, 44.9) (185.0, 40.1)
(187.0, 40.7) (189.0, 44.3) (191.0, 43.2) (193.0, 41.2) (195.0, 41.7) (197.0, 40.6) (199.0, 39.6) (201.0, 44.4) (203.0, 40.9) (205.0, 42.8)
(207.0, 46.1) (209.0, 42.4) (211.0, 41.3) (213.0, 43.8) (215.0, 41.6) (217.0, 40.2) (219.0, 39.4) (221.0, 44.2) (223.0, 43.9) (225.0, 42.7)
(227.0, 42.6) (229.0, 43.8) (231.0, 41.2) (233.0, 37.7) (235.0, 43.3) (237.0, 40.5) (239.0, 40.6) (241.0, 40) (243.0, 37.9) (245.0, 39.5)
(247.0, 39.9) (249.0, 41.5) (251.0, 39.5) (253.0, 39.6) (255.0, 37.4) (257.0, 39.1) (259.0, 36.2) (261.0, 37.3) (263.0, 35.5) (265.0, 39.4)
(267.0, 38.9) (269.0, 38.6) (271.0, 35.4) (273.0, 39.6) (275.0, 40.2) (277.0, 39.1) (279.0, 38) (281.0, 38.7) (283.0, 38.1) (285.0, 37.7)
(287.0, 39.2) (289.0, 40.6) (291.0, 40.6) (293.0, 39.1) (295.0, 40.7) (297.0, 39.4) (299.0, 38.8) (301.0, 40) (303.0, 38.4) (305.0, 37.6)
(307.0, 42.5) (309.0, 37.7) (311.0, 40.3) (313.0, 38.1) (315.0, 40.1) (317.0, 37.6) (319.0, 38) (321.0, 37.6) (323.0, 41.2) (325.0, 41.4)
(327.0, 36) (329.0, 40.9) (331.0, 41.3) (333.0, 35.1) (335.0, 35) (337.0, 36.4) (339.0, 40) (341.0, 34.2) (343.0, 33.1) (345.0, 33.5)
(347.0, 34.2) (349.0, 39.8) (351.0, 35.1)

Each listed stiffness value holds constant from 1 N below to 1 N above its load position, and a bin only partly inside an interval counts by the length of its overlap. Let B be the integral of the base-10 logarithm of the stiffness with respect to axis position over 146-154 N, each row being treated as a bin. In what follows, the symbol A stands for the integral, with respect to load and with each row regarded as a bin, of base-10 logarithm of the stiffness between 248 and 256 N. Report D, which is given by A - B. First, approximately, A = 12.8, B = 12.7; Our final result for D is 0.08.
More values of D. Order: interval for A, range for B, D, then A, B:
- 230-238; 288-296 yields 0.03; 12.9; 12.8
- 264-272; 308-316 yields -0.09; 12.6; 12.7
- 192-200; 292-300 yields 0.11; 12.9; 12.8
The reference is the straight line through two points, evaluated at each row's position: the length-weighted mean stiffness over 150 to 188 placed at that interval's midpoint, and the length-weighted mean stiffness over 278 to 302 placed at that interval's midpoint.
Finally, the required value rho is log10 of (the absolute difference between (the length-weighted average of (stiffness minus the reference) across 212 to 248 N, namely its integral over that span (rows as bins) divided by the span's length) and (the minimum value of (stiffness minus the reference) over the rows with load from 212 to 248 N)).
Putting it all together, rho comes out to 0.55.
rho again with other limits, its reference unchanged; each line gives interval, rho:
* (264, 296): 0.58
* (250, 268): 0.40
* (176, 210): 0.41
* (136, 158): 0.40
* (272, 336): 0.54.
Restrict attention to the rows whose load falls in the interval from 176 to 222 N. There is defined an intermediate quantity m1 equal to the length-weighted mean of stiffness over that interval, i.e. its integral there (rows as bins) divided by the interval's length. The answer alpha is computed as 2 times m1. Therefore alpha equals 84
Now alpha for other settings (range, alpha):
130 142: 76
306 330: 79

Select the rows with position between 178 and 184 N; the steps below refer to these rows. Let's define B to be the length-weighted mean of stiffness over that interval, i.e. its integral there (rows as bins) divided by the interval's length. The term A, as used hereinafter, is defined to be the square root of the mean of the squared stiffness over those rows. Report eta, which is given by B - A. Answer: -0.05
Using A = 43.3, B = 43.2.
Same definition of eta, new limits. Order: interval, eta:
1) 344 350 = -0.11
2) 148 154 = -0.03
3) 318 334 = -0.07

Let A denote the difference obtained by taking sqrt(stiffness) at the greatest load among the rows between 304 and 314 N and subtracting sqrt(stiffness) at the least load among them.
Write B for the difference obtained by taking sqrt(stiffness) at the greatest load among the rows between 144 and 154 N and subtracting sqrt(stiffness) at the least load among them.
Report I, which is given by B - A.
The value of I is 0.05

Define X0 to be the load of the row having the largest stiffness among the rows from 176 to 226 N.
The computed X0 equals 207.0 N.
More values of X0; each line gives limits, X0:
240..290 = 249.0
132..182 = 173.0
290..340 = 307.0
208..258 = 221.0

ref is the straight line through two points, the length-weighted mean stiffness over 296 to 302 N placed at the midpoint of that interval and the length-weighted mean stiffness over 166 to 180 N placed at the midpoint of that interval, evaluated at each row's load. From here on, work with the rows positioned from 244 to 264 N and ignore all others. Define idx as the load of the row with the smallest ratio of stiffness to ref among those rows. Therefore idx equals 263.0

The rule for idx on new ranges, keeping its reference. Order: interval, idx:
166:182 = 169.0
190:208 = 199.0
